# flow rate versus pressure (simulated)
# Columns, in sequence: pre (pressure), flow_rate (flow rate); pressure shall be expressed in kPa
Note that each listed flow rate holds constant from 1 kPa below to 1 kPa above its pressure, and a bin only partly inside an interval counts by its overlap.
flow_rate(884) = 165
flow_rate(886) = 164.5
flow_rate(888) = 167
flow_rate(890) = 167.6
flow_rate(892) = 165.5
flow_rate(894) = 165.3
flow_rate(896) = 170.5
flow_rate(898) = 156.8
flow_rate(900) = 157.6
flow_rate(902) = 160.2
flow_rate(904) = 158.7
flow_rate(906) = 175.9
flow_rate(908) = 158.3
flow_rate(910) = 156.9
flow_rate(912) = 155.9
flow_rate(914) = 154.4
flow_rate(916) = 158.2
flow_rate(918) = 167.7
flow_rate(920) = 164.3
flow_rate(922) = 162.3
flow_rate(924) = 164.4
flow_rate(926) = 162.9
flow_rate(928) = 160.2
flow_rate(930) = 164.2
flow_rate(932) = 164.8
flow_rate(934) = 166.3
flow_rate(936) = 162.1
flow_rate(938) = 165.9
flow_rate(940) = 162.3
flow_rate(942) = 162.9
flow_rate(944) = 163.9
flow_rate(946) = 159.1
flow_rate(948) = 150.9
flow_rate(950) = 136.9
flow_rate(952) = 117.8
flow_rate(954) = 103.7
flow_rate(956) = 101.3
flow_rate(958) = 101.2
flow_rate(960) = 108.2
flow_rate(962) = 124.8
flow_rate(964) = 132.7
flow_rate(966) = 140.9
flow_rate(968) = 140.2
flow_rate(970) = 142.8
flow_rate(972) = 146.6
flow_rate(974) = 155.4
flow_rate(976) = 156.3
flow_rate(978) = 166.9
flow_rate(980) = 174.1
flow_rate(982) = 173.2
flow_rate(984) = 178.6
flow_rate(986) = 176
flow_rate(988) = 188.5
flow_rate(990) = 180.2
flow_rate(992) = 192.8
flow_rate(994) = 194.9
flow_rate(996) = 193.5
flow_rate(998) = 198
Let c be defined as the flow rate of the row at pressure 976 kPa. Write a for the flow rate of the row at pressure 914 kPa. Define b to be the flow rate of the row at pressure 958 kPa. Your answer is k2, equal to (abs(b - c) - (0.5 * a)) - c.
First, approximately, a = 154.4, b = 101.2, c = 156.3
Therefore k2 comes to -178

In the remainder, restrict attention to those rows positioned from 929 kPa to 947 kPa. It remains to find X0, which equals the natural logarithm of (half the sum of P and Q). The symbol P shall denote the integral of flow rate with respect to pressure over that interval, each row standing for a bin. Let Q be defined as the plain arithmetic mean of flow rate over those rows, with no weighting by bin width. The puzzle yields 7.35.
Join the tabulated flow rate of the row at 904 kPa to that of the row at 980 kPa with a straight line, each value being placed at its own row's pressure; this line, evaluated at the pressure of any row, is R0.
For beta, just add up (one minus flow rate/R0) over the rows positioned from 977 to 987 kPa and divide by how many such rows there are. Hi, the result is 0.00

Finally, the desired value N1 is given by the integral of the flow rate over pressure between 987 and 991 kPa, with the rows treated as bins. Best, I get 737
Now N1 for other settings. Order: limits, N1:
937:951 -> 2204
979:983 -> 695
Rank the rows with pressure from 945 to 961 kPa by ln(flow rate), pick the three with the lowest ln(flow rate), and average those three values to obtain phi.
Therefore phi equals 4.63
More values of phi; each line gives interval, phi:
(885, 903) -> 5.06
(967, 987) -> 4.96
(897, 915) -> 5.05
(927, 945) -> 5.08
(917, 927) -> 5.09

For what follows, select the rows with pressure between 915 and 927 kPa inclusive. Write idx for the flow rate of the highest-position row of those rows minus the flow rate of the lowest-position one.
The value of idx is 5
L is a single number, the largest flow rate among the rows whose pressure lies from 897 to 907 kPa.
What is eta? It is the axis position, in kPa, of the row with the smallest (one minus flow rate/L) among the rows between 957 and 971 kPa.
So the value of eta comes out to 970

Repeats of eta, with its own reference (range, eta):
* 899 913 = 906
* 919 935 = 934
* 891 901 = 896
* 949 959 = 950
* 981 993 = 992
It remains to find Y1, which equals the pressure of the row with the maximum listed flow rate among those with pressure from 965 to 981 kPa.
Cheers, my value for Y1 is 980 kPa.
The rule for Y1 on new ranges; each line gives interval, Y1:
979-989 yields 988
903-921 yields 906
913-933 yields 918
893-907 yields 906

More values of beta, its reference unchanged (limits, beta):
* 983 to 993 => -0.04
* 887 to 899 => -0.06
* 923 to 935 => 0.00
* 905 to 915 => 0.00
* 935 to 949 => 0.03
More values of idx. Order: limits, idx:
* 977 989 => 22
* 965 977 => 15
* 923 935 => 2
